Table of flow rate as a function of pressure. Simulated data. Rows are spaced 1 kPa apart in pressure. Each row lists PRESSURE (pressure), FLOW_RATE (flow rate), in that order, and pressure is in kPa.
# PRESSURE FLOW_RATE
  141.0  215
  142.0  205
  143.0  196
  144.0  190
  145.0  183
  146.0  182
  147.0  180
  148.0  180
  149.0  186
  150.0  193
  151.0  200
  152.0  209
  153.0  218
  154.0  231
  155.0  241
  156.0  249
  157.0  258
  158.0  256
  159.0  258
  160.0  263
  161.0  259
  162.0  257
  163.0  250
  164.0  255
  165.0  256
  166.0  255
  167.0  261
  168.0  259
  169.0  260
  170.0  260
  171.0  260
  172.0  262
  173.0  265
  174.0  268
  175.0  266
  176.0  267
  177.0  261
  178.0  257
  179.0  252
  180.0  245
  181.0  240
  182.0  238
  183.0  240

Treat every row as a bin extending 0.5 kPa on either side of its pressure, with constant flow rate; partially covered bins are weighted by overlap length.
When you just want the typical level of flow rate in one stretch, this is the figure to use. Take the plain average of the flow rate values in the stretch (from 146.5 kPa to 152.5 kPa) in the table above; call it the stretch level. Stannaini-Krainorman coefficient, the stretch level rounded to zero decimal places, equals 191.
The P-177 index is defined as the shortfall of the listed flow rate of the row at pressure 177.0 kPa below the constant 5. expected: -256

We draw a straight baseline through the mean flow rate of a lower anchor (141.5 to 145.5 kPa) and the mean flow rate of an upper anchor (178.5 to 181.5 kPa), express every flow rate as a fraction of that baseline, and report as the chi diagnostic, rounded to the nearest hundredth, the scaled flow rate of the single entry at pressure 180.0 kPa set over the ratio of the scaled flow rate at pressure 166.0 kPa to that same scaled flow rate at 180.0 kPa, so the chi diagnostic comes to 0.88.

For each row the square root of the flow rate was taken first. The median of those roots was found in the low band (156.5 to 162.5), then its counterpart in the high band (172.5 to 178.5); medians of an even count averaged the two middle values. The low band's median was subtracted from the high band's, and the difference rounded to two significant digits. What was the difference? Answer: 0.23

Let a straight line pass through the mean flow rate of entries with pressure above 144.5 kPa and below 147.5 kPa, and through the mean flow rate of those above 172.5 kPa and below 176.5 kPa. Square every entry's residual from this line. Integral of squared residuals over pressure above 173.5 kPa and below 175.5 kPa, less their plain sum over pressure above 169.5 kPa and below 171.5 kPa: -50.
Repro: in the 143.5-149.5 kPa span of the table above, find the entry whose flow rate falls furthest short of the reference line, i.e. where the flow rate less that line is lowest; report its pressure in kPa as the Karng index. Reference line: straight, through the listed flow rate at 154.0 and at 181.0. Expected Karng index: 148.0 kPa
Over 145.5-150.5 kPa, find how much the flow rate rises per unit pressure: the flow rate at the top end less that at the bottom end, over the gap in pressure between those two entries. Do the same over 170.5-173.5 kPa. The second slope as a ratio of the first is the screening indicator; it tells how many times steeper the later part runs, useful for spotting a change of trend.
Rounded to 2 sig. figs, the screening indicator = 0.91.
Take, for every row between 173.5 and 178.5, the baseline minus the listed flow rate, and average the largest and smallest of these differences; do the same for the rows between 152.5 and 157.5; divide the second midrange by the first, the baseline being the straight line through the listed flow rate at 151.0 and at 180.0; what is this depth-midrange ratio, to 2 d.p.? 1.34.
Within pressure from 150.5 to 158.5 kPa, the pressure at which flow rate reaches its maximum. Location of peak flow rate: 157.0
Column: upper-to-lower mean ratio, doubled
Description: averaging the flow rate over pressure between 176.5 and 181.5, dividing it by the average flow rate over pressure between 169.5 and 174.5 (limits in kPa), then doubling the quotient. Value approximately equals 1.9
